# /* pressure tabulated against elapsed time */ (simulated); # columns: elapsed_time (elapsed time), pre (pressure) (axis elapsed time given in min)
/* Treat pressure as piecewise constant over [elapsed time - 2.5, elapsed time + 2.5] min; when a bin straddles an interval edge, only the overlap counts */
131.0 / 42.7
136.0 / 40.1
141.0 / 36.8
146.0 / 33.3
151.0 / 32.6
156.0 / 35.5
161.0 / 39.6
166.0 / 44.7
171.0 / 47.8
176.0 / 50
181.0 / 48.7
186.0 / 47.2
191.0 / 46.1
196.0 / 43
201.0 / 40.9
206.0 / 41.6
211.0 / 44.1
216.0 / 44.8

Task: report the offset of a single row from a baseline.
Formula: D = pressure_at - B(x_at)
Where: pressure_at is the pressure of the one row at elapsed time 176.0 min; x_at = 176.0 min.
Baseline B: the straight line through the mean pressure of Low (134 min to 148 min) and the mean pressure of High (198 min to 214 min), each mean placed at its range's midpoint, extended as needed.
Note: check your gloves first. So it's 10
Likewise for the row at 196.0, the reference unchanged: 2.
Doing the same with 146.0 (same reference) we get -4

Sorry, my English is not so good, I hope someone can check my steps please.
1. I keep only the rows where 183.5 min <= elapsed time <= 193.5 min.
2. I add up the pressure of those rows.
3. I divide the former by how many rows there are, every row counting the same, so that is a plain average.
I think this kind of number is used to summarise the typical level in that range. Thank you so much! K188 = 47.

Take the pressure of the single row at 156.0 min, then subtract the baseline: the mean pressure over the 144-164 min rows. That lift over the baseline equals 0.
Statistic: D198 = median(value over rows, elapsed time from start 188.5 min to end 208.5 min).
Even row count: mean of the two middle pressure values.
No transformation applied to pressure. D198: 42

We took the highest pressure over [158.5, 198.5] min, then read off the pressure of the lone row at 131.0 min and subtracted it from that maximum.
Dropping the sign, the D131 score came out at 7.3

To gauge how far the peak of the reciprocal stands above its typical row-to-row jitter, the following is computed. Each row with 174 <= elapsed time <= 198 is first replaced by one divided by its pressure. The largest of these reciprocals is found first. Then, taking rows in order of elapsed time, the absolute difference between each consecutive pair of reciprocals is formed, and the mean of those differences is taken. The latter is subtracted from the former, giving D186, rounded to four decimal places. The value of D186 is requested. 0.0224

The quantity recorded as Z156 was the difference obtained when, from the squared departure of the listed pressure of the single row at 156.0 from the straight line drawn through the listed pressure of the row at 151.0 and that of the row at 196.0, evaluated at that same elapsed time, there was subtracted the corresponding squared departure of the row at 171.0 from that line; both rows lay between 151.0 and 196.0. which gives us -109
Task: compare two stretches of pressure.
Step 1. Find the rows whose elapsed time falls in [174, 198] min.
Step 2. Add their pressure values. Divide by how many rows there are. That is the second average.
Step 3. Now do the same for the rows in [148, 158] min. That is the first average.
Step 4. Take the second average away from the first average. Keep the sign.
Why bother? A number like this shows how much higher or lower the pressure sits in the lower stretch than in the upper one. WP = -13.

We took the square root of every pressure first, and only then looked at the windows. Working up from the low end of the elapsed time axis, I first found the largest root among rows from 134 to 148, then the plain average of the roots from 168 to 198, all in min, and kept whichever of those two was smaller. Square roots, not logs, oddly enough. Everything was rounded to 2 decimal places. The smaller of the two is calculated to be 6.33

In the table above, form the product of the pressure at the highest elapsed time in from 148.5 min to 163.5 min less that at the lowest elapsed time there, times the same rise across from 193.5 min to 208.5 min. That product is -10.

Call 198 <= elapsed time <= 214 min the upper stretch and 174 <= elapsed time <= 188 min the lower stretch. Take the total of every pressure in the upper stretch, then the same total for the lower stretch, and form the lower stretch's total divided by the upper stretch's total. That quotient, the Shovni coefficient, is 1.2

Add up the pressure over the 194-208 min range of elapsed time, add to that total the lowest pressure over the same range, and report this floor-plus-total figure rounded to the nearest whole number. 166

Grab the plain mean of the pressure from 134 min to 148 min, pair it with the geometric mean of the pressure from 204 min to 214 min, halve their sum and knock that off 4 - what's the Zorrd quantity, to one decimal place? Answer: -35.8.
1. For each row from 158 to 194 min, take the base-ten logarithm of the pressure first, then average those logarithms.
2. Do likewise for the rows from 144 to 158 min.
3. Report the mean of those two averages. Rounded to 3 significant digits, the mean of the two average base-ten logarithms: 1.60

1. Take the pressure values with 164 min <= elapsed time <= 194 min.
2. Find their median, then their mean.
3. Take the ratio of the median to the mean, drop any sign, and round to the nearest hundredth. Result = 1.00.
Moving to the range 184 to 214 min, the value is 0.99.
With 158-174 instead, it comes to 1.02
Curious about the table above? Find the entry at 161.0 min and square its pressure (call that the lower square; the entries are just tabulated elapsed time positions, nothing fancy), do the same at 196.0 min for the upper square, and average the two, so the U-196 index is 1709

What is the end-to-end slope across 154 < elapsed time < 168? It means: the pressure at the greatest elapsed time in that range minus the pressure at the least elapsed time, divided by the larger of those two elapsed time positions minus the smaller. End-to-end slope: 0.9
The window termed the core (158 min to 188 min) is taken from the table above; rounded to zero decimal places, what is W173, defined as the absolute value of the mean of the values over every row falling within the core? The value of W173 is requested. 46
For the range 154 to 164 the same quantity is 38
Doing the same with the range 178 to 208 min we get 45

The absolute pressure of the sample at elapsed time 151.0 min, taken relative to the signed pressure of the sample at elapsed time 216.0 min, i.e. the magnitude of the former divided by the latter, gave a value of 0.73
